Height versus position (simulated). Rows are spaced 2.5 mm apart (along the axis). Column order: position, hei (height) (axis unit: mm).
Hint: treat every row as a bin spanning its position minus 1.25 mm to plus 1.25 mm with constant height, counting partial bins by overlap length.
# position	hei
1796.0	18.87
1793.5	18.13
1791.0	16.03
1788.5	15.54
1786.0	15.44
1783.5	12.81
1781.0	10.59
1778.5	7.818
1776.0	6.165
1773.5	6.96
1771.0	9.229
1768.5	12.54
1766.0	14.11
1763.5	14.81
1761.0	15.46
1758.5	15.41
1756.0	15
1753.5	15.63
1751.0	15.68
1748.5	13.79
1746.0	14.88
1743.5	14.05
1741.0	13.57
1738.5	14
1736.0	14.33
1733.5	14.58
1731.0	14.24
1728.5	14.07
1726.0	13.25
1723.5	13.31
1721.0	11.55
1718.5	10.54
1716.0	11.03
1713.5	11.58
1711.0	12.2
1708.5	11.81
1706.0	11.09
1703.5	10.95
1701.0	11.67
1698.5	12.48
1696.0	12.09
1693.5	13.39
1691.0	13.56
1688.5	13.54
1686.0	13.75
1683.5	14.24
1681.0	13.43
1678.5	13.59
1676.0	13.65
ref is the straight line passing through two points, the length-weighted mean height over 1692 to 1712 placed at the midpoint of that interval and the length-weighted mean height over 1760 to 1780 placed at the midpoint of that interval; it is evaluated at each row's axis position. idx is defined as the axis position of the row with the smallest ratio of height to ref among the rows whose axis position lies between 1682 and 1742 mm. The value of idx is 1718.5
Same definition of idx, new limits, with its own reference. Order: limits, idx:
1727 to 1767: 1741.0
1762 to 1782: 1776.0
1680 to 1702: 1701.0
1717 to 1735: 1718.5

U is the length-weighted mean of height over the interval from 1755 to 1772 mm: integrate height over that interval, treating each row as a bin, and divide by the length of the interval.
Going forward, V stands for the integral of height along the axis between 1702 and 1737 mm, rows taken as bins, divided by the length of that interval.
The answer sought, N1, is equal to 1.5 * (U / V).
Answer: 1.67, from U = 13.8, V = 12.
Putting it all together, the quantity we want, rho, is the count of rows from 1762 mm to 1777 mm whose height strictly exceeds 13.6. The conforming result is 2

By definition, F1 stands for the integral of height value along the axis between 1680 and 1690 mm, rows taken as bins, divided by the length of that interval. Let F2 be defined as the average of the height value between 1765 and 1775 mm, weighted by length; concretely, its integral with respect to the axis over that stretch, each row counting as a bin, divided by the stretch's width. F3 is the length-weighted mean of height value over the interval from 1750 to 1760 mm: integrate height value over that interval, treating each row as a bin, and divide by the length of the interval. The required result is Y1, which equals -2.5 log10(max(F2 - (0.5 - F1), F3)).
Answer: -3.44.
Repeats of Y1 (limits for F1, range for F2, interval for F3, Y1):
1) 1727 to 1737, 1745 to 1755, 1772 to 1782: -3.65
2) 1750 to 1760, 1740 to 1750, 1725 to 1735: -3.66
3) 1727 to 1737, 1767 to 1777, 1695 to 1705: -3.39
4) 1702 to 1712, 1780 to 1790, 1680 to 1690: -3.48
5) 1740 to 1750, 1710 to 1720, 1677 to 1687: -3.49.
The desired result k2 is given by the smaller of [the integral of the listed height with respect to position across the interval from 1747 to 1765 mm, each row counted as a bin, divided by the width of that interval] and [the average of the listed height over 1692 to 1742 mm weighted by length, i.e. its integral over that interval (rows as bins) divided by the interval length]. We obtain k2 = 12.6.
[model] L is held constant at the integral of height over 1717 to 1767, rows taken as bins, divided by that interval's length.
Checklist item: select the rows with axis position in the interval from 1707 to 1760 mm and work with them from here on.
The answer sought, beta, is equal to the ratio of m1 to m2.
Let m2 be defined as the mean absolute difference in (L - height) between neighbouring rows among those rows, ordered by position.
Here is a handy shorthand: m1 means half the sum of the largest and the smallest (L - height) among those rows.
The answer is 1.6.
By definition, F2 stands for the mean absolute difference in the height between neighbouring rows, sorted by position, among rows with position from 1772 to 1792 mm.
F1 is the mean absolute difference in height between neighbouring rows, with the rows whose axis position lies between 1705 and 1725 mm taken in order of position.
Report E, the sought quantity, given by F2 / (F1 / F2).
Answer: 2.9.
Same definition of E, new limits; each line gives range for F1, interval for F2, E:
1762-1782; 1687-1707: 0.1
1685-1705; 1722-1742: 0.2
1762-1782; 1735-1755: 0.3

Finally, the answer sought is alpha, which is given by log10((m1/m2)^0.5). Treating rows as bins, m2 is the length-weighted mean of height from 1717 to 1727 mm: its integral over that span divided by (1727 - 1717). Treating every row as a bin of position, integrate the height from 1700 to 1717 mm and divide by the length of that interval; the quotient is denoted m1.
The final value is -0.01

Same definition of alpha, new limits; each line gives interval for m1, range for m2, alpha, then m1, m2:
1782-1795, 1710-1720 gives 0.07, 15.6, 11.3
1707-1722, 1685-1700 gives -0.03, 11.4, 13.1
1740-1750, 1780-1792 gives 0.00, 14.1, 14.1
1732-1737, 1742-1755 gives 0.00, 14.5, 14.8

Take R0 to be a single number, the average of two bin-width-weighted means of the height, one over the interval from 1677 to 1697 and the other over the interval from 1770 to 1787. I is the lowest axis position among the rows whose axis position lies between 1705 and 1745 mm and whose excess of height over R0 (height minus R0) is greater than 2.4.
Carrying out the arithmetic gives 1728.5 mm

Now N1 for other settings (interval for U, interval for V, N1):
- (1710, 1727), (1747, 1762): 1.18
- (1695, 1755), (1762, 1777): 1.81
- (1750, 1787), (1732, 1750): 1.32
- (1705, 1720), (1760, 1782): 1.58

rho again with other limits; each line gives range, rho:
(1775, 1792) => 3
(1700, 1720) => 0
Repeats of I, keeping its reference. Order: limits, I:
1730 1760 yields 1731.0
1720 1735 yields 1728.5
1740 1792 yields 1743.5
